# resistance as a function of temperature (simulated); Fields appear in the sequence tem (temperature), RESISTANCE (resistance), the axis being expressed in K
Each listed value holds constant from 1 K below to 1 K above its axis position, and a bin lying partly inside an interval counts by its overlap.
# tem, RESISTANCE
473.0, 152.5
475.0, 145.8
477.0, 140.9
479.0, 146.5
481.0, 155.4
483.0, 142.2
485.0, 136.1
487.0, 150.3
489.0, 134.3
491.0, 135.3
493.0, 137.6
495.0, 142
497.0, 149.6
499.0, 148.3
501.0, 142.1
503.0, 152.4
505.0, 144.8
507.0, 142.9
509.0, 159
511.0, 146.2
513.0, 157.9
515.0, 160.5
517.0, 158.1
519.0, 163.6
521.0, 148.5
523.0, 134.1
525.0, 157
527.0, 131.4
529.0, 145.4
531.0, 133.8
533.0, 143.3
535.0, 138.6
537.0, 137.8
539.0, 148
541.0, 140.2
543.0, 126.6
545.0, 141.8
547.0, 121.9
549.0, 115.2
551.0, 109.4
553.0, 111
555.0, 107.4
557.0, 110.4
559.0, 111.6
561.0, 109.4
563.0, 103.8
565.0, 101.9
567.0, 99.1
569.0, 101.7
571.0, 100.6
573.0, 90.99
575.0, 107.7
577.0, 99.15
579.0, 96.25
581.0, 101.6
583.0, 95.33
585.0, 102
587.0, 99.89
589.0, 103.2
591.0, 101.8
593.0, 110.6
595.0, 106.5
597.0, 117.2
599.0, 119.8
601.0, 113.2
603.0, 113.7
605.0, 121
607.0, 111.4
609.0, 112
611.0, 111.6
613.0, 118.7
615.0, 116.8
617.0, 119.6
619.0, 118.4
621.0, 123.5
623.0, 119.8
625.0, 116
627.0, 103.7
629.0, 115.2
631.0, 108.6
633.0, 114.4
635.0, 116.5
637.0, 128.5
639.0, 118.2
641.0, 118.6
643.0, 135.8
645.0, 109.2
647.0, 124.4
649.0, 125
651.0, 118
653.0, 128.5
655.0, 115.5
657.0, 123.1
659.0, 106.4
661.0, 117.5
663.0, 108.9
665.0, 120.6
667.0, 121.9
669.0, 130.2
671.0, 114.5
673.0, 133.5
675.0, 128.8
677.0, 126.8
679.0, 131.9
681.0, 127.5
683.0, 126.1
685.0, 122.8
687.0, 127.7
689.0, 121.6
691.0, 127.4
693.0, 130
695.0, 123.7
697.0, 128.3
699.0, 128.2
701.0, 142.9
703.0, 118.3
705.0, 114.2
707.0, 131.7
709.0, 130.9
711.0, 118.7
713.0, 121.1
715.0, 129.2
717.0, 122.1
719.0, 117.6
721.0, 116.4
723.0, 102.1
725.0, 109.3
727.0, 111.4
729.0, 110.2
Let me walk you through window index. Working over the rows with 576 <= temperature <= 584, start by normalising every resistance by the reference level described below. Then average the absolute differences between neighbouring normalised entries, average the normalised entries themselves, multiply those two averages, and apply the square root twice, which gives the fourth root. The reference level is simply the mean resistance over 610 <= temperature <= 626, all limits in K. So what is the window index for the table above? 0.43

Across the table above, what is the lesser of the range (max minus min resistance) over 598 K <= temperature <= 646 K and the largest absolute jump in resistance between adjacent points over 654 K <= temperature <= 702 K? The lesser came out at 19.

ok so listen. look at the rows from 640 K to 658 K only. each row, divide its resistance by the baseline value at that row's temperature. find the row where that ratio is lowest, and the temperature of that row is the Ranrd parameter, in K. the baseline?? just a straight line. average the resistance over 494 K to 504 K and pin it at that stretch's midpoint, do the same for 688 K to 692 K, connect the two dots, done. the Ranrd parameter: 645.0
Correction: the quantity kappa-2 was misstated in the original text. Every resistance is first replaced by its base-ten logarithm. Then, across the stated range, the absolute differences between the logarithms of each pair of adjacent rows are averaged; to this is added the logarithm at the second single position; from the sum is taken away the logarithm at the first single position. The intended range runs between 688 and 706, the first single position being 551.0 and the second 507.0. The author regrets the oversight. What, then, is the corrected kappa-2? 0.14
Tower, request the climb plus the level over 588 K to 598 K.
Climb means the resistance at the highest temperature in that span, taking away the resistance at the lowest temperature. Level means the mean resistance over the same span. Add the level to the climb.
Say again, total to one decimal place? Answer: 121.9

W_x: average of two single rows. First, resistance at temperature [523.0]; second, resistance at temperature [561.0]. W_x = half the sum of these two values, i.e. 122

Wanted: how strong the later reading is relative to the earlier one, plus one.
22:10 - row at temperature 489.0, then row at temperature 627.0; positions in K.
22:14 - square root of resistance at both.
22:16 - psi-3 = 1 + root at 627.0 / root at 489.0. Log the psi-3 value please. 1.879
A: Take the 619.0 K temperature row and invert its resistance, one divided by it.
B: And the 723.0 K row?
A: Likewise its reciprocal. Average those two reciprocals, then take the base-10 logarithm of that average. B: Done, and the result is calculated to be -2.04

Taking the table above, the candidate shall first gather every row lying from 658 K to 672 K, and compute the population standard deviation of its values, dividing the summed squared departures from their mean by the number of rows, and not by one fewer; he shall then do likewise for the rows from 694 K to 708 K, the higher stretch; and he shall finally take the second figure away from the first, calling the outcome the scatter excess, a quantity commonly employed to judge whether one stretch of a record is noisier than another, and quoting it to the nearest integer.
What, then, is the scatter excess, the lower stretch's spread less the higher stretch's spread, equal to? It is -1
